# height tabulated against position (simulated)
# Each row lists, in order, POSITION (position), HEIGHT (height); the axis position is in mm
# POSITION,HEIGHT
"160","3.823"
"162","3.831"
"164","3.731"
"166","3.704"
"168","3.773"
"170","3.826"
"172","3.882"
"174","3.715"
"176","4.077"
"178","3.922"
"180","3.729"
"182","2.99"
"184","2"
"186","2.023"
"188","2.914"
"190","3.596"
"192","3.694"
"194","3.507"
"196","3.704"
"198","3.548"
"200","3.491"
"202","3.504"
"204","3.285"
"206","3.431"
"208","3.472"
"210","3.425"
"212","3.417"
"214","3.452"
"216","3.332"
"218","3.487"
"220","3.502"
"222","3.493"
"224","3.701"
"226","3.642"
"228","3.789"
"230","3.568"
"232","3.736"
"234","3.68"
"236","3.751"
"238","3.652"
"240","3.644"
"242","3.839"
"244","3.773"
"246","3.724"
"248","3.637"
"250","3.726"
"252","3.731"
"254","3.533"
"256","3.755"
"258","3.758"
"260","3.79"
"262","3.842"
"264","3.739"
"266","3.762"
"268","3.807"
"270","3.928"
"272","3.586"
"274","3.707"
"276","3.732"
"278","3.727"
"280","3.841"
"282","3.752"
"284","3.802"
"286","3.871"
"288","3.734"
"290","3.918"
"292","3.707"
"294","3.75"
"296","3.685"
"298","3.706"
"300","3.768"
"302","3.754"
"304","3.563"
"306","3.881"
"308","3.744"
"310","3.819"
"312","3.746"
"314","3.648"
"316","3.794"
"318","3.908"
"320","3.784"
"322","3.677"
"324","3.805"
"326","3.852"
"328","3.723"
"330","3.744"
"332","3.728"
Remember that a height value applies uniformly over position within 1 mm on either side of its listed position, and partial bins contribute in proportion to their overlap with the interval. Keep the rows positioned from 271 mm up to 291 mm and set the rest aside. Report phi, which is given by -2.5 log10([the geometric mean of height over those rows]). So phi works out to -1.44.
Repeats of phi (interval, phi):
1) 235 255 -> -1.42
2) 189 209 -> -1.37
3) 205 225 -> -1.35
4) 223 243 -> -1.42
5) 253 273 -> -1.43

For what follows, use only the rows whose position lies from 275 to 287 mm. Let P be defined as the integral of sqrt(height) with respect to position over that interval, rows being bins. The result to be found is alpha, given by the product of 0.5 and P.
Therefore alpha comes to 11.7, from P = 23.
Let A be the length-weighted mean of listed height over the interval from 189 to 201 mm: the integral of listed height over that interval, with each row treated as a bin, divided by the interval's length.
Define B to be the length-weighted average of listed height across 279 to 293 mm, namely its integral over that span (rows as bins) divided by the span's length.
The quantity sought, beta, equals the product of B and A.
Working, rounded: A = 3.6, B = 3.80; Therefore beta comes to 13.7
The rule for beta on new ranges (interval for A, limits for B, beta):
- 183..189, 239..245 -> 8.7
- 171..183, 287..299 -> 13.9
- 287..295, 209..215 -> 13.0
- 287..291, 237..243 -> 14.2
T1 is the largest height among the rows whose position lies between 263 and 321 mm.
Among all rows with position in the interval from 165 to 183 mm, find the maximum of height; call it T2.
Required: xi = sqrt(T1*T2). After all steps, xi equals 4.00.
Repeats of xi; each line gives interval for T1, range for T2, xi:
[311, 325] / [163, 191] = 3.99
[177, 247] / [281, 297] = 3.92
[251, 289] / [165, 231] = 4.00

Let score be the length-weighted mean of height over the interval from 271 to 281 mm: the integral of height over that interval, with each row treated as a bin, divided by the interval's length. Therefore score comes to 3.7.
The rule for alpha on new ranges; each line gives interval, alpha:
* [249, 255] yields 5.7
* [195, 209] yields 13.1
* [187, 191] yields 3.6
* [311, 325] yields 13.6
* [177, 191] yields 12.1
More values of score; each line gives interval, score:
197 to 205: 3.5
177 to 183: 3.5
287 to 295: 3.8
